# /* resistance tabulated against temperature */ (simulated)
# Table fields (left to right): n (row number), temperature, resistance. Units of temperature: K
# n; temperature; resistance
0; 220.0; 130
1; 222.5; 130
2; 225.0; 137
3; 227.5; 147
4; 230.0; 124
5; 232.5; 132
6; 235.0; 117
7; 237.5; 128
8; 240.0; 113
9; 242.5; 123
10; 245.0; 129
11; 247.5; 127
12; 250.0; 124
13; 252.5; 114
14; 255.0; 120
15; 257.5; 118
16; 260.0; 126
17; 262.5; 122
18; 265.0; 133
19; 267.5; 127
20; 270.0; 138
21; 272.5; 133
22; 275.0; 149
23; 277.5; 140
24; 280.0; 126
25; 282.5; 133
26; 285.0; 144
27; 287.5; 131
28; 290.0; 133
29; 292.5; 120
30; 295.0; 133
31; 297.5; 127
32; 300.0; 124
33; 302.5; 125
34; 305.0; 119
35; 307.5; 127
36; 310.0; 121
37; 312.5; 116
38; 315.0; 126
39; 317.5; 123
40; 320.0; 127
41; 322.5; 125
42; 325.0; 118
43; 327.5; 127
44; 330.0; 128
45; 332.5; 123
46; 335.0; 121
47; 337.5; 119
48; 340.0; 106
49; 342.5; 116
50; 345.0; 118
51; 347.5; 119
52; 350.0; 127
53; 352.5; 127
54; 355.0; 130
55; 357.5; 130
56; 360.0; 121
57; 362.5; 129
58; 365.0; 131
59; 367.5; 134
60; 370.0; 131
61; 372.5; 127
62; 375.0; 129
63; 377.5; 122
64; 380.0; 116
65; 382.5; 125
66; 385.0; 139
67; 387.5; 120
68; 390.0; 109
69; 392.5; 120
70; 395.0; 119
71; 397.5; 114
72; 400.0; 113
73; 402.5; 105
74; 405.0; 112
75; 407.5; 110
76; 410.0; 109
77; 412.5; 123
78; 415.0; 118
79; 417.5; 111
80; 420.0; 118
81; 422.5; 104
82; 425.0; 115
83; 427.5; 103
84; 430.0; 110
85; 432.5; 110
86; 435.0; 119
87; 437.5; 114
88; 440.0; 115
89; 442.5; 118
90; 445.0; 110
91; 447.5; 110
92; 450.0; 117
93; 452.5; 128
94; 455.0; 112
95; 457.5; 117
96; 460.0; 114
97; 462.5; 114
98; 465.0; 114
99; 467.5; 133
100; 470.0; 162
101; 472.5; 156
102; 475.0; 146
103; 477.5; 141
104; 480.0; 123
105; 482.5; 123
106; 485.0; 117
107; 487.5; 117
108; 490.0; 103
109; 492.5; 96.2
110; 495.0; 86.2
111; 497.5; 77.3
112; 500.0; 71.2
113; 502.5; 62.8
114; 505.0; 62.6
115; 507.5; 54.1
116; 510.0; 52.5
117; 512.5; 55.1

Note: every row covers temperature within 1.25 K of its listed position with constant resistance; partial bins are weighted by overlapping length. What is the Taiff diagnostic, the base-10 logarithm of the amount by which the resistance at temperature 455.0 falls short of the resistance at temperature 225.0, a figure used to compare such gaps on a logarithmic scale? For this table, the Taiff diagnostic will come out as 1.40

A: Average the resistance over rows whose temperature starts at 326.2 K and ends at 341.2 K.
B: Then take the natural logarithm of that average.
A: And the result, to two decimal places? 4.79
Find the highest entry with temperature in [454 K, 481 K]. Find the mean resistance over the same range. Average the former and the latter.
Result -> 146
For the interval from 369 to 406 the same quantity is 130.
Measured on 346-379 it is 131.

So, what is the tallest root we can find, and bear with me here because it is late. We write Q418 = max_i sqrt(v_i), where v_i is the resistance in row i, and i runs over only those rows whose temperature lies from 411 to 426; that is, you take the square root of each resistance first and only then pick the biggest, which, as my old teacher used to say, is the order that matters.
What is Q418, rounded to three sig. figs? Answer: 11.1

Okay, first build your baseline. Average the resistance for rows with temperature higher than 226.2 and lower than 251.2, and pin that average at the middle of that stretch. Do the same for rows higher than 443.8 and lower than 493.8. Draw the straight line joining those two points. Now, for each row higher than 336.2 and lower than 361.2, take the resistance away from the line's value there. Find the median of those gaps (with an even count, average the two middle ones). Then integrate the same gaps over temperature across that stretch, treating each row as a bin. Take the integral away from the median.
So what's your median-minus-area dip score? -78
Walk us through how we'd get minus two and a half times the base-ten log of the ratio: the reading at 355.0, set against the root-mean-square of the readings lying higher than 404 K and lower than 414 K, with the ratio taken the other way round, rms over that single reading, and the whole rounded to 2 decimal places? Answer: 0.15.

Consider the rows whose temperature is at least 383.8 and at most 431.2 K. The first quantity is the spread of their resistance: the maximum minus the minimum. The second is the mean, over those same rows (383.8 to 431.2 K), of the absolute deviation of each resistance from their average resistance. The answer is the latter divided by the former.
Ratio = 0.168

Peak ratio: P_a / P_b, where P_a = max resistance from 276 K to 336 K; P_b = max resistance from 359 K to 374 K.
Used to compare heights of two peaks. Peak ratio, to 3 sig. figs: 1.07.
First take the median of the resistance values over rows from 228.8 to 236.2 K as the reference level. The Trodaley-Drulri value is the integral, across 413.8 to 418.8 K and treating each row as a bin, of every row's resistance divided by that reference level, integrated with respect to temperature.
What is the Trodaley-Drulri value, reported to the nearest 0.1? 4.6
